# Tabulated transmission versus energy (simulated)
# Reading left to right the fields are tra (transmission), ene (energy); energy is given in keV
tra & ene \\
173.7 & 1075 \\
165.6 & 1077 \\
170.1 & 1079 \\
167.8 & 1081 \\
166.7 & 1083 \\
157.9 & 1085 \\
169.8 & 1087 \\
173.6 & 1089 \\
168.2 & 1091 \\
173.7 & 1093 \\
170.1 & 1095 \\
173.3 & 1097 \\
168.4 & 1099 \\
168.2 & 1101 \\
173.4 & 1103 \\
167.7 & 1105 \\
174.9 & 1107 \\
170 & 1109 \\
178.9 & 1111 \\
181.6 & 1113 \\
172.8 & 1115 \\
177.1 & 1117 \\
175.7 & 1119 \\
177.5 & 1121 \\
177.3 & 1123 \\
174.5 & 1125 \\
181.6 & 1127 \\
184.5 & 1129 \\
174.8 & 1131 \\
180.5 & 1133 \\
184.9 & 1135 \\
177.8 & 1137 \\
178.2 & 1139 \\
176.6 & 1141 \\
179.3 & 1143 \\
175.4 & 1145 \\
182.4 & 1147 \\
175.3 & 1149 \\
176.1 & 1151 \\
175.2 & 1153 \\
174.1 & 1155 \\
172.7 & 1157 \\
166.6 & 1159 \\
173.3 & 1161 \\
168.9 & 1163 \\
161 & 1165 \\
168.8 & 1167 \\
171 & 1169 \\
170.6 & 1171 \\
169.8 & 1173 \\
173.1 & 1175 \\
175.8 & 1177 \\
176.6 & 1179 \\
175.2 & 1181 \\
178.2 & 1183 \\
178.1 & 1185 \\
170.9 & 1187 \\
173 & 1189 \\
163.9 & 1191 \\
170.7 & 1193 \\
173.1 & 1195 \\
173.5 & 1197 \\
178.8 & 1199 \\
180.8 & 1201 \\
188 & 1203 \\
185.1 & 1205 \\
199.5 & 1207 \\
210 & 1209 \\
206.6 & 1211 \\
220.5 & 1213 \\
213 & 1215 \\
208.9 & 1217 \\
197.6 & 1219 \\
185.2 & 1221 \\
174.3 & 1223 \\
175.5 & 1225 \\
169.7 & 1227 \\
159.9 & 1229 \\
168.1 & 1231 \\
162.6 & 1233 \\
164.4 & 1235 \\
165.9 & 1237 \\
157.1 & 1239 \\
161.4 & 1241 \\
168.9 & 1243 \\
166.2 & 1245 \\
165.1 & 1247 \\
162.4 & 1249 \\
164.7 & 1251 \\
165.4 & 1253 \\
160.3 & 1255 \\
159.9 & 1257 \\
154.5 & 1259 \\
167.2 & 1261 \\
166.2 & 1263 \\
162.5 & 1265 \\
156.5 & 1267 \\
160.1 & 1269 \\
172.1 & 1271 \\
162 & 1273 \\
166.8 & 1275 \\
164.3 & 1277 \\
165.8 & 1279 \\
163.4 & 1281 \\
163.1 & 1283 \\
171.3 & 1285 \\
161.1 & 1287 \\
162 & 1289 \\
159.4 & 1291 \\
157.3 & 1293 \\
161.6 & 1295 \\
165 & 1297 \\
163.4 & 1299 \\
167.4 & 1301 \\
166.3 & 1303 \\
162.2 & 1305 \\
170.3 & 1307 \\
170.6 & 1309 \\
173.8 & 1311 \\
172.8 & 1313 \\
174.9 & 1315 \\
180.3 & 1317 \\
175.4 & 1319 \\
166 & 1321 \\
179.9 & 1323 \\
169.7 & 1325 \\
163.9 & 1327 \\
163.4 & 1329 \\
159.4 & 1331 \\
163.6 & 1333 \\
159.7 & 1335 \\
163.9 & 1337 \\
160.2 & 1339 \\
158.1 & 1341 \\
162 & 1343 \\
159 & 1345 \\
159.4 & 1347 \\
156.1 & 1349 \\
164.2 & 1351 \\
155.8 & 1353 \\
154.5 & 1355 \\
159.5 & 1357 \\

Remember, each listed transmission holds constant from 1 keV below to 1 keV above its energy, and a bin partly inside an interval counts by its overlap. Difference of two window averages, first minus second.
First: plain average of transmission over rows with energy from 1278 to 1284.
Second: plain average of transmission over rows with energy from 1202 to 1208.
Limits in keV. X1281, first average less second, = -27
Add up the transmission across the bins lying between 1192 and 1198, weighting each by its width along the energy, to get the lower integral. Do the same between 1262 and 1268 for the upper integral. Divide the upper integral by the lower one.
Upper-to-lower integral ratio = 0.94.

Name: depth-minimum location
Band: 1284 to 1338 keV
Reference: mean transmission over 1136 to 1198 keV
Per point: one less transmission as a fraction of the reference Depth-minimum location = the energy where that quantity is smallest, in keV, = 1317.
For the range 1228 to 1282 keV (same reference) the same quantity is 1271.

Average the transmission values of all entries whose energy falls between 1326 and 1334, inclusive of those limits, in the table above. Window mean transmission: 163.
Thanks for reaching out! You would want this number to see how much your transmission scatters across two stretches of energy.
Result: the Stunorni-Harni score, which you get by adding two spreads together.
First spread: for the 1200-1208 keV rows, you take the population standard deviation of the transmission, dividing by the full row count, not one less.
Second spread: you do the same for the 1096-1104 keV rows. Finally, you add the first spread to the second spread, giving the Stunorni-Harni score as 9.5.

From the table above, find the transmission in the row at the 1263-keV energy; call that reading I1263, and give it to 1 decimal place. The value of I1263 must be 166.2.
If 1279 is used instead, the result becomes 165.8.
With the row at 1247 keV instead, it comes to 165.1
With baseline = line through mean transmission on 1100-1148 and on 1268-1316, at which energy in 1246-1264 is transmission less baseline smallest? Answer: 1259 keV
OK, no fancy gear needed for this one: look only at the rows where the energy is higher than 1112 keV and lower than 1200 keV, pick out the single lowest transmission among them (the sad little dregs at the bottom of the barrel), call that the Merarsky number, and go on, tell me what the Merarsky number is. 161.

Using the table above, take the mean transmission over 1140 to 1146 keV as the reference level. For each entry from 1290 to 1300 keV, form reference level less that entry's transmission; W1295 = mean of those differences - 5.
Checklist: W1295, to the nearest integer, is 11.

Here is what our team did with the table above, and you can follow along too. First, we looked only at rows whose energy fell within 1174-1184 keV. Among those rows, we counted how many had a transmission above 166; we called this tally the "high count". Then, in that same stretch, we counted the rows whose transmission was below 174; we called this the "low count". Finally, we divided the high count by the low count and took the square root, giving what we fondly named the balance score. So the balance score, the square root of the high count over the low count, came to 2.2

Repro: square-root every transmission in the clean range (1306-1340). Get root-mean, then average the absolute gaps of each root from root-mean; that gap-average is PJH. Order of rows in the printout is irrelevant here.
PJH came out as 0.22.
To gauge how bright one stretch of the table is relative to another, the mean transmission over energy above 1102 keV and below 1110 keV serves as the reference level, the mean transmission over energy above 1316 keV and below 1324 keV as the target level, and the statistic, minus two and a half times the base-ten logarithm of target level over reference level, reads -0.024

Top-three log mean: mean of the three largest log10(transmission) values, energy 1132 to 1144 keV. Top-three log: 2.26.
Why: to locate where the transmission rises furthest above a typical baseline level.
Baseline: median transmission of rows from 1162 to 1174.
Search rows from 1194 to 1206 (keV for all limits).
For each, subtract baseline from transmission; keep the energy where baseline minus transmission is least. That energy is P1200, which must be 1203 keV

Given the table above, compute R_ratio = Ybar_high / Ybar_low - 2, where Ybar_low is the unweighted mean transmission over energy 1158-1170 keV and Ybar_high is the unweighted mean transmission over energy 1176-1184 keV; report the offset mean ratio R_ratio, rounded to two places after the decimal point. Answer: -0.95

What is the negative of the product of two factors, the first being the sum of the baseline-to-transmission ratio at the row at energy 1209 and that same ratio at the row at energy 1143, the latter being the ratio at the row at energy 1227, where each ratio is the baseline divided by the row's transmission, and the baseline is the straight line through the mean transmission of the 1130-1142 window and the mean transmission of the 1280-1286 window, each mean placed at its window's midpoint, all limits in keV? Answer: -1.83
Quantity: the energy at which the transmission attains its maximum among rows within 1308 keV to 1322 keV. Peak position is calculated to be 1317 keV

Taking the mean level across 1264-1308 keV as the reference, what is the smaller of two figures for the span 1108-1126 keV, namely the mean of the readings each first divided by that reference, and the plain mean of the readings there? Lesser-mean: 1.08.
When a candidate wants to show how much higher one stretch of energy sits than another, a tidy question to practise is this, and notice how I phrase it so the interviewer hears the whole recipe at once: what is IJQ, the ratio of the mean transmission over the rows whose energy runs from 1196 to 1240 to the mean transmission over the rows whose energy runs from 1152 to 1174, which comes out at 1.08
